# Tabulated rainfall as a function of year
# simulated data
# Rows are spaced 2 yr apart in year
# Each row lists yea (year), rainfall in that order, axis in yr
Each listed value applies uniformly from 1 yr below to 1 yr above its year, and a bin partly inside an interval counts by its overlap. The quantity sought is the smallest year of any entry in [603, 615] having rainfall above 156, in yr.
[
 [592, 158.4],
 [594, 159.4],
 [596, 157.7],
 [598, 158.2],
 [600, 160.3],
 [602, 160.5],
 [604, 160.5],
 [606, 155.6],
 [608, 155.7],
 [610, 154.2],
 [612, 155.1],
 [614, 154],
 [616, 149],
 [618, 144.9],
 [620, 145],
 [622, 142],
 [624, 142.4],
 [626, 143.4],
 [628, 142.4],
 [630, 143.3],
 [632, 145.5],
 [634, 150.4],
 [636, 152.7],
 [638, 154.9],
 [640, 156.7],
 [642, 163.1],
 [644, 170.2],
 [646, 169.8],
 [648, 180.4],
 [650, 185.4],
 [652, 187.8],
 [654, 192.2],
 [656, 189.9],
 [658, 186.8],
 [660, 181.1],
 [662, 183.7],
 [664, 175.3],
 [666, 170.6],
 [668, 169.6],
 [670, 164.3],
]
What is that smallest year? 604 yr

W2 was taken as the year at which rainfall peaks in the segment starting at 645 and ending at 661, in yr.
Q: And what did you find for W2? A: 654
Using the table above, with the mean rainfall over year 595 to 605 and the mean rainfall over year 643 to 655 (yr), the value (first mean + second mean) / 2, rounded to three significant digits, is 170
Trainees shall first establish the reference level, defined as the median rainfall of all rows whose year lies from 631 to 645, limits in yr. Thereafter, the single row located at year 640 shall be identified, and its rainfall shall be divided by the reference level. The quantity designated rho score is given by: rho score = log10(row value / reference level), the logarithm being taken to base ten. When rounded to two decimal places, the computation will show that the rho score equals 0.01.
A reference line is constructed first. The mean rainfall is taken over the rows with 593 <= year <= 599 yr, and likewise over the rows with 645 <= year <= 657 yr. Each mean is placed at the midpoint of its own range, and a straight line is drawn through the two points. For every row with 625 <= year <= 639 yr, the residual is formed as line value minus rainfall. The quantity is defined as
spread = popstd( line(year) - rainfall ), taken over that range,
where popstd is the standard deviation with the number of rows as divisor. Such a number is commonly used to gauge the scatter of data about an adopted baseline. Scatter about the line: 3.0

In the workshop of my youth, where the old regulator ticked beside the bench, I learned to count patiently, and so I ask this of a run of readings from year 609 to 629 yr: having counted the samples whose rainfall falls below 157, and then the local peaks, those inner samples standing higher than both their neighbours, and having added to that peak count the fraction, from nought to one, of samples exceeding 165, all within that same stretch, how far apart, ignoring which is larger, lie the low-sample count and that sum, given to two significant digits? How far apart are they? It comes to 7.0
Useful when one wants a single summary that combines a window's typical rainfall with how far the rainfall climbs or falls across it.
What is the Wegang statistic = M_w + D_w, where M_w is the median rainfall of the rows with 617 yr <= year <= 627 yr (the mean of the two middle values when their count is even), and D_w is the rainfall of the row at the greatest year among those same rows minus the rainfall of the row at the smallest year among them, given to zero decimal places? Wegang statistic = 142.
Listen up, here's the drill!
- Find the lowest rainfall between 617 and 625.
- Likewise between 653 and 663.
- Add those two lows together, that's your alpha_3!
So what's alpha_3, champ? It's 323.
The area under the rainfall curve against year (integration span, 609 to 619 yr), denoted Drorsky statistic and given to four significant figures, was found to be 1514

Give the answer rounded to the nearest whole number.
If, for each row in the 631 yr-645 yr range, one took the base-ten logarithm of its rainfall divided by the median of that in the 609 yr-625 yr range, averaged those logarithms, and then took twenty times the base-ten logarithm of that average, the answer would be -32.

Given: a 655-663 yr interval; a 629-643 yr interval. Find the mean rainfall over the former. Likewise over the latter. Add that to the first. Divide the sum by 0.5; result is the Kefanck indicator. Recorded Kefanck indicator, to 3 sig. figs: 675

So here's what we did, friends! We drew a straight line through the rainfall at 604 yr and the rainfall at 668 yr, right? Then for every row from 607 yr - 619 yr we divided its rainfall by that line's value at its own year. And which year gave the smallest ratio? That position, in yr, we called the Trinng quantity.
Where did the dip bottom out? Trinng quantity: 618 yr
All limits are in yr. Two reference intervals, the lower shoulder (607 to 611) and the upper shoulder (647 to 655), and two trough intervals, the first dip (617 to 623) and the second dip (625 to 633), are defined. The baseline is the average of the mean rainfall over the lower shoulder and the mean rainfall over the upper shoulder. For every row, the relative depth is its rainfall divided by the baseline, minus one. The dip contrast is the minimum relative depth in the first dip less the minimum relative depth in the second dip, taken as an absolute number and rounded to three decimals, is 0.002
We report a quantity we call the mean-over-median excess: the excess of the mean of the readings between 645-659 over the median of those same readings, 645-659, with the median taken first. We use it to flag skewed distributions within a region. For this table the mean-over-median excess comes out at -2.2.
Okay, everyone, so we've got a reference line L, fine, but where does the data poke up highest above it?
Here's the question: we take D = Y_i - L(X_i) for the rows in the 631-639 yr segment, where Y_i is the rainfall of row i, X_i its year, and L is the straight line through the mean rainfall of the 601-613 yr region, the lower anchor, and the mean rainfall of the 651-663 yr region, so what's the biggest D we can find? -21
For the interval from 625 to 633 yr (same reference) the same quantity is -25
